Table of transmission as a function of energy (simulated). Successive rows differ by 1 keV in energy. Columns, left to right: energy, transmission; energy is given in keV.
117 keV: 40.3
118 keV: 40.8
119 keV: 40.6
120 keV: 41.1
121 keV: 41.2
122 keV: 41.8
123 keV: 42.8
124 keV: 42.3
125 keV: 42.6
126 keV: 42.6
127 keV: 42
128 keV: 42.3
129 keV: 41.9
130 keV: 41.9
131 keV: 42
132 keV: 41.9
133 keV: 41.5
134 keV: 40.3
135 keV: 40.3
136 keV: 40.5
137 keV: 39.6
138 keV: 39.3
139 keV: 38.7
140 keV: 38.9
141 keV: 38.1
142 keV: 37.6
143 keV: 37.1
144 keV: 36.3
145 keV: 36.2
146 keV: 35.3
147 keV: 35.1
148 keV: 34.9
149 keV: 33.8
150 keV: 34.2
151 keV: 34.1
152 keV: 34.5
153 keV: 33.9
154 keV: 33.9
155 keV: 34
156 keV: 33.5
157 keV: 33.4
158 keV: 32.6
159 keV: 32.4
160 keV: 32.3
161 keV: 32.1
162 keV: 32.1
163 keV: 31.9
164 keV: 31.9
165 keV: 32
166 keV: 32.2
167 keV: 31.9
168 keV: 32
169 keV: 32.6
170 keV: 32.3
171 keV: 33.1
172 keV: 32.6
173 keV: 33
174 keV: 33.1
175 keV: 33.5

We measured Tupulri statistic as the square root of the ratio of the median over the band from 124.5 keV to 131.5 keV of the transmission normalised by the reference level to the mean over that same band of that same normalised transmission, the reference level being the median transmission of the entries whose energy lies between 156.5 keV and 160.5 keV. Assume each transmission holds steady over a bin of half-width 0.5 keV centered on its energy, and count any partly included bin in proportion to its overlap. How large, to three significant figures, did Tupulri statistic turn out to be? 0.998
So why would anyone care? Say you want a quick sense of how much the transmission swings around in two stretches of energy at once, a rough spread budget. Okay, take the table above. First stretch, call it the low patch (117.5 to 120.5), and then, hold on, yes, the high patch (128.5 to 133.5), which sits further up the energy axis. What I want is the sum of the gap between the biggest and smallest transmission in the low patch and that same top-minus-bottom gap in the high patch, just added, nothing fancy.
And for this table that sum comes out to 1.0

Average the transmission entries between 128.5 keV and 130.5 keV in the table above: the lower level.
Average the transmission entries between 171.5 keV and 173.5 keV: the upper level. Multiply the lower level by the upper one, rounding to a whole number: 1374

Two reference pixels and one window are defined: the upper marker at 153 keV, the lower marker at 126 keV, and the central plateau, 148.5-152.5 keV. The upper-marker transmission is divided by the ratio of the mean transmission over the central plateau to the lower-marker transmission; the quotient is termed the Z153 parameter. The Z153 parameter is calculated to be 42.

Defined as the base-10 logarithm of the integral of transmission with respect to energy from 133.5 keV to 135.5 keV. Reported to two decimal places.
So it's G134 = 1.91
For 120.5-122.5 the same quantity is 1.92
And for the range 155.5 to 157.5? 1.83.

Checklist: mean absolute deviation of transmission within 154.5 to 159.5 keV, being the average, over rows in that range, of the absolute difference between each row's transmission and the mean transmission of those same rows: 0.54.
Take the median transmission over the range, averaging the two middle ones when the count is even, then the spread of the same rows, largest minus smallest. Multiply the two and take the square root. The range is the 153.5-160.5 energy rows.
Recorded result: 7.5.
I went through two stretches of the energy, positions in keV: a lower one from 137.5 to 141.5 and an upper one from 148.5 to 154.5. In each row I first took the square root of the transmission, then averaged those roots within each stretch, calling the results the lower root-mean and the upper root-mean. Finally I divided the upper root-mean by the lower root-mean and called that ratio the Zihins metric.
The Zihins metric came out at 0.938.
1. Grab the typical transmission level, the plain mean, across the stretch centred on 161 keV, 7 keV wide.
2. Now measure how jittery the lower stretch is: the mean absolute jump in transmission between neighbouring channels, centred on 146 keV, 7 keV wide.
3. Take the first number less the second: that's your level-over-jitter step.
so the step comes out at 31.6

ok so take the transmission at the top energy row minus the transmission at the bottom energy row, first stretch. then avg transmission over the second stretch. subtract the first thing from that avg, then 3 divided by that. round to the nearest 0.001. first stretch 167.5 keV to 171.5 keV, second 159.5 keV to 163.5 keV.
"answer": 0.097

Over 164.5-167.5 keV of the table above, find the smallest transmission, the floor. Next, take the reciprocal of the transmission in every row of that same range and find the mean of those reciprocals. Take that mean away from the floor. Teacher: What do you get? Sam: 32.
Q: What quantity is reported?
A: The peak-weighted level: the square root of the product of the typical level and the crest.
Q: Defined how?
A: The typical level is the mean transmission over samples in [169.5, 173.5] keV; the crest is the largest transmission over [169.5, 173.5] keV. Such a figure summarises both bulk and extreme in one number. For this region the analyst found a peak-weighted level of 32.9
